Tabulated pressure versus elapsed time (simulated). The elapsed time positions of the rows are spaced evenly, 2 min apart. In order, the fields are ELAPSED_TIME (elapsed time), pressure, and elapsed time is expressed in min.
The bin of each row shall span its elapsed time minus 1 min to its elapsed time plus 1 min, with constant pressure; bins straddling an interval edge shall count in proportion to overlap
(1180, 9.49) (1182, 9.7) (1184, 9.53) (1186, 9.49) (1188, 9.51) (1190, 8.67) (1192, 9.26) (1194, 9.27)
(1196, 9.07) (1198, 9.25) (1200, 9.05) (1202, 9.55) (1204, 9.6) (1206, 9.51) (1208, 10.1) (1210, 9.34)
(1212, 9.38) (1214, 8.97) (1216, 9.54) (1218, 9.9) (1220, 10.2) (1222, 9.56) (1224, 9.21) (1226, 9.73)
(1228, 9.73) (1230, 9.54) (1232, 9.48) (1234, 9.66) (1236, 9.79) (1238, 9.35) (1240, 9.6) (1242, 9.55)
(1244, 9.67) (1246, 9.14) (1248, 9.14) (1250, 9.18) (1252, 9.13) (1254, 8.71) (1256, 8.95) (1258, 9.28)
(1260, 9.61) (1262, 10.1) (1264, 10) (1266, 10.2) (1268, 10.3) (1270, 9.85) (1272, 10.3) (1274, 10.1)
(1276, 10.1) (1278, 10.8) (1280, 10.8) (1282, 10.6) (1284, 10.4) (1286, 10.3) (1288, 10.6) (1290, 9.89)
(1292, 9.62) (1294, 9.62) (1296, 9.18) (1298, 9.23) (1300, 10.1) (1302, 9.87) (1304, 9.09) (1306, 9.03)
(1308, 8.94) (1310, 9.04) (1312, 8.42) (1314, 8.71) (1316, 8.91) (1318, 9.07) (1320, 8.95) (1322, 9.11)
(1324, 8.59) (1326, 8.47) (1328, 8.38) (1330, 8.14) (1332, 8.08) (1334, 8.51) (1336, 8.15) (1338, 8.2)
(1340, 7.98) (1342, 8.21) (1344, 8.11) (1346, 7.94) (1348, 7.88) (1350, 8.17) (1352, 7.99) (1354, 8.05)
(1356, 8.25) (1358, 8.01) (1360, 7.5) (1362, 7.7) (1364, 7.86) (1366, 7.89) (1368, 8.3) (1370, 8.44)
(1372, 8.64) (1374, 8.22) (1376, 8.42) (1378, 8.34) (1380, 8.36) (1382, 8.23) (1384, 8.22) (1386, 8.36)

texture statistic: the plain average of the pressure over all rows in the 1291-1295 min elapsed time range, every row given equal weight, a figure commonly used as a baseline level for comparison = 9.6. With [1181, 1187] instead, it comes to 9.6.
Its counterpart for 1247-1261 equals 9.1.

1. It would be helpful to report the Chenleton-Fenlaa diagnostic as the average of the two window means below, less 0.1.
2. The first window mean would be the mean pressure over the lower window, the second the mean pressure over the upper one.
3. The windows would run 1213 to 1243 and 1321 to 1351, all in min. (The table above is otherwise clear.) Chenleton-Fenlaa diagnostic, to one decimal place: 8.8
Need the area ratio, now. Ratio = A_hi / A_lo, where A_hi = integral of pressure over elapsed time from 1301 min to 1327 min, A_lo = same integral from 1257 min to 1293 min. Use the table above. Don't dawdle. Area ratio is 0.64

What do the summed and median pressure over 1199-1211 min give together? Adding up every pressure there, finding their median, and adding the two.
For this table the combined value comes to 67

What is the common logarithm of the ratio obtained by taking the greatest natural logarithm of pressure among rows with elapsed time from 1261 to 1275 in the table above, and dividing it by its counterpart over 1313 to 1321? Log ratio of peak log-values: 0.024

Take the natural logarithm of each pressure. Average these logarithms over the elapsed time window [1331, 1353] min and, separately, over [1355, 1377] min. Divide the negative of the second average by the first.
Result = -1.00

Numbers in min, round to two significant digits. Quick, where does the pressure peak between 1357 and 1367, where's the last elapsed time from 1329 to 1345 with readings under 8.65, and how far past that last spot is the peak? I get 14 min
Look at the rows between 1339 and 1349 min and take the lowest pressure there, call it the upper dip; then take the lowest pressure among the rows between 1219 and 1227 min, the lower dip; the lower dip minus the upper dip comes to 1.33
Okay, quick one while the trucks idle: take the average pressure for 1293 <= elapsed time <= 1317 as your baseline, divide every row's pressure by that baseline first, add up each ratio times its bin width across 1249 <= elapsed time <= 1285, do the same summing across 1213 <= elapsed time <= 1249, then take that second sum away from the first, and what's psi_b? 1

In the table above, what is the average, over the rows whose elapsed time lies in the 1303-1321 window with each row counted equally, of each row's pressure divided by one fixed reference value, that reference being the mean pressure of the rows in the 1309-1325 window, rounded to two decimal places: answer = 1.01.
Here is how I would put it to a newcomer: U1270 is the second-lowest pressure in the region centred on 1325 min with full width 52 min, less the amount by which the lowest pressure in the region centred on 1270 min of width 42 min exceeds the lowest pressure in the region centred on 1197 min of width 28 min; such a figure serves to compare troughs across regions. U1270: 7.90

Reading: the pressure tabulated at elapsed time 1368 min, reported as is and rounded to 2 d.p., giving 8.30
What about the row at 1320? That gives 8.95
